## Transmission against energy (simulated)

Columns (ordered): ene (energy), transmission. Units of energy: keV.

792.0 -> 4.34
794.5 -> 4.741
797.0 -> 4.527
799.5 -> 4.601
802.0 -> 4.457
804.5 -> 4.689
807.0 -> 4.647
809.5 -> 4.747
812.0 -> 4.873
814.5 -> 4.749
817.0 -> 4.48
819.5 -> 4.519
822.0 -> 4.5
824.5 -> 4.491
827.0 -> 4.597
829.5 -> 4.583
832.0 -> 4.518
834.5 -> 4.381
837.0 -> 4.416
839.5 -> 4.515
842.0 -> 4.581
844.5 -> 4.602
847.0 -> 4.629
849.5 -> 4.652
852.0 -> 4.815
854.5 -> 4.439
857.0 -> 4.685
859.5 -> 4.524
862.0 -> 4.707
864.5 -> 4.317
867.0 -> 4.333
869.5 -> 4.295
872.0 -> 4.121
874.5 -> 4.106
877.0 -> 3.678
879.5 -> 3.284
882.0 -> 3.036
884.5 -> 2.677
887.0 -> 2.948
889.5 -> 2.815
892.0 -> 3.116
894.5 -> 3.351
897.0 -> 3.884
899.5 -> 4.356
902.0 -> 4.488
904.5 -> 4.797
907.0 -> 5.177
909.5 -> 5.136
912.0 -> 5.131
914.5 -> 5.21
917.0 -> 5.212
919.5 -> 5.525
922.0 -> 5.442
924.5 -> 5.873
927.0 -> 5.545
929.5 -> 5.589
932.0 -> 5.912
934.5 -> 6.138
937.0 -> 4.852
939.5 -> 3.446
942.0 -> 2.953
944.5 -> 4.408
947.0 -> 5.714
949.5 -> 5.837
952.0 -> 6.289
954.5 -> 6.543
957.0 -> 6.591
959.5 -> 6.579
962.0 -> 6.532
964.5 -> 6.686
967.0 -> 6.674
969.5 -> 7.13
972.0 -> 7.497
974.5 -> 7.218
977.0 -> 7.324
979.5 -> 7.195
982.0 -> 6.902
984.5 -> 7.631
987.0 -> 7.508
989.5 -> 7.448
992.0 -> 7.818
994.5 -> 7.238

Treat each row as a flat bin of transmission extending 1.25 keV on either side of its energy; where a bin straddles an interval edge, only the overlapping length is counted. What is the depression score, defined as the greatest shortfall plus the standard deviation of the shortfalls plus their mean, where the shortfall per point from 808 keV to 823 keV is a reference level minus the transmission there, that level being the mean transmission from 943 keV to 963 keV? 3.1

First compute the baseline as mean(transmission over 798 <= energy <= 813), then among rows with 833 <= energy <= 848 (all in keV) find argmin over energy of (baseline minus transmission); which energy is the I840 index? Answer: 847.0 keV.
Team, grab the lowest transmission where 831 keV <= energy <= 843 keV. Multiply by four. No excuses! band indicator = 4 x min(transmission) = 18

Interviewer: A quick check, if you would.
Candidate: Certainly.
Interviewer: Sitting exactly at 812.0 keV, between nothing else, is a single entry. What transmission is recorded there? 4.873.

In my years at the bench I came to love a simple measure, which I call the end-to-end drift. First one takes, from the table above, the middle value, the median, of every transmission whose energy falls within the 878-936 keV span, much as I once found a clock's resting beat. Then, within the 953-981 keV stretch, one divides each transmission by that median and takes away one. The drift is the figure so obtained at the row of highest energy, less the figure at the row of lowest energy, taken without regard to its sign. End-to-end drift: 0.13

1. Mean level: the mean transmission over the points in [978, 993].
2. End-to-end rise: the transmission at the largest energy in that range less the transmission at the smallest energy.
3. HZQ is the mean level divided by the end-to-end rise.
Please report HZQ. 11.9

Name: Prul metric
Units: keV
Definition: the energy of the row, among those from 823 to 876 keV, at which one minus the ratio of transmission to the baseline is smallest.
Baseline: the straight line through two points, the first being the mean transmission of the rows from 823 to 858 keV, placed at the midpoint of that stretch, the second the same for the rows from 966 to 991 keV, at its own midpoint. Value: 827.0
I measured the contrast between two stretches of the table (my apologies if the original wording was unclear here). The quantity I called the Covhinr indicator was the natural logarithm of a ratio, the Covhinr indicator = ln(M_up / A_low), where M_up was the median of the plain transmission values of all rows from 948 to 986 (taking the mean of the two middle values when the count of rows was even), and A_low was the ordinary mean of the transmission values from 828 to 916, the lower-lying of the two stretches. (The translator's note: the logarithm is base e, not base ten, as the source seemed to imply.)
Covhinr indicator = 0.5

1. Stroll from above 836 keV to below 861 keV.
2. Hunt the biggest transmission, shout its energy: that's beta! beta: 852.0 keV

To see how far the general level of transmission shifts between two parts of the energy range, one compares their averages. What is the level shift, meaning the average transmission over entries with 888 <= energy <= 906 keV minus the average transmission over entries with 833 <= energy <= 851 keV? -0.71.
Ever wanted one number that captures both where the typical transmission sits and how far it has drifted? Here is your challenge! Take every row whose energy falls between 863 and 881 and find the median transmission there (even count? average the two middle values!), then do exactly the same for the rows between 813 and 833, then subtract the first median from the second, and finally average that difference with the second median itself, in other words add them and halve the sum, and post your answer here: 2.46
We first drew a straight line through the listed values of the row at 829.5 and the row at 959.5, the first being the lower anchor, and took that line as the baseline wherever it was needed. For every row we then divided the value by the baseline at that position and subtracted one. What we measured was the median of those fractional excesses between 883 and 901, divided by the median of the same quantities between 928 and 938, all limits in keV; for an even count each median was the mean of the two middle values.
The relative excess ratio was 6.93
